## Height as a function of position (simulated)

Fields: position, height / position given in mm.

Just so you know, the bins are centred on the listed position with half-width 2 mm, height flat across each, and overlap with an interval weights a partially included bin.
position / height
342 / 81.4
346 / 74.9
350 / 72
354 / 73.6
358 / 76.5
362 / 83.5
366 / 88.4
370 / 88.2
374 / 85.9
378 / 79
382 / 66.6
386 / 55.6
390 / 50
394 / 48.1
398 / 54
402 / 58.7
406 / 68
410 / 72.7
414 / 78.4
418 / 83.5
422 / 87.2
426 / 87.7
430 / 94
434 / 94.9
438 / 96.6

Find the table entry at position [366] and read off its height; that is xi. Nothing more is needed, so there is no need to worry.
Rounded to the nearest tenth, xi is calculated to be 88.4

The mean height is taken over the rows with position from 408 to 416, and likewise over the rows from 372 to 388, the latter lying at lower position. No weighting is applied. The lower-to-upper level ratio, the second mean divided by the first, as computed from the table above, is 1.0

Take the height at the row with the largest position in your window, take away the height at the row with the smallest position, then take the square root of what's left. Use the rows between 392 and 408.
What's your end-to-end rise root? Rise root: 4.46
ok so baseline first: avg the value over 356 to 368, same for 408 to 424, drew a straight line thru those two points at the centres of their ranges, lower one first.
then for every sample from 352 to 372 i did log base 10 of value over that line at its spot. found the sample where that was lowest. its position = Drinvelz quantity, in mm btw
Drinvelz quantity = 354 mm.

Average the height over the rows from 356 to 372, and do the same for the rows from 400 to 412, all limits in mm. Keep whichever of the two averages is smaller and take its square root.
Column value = 8.2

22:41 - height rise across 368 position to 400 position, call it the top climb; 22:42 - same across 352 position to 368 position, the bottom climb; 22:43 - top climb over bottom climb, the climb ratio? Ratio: -2.3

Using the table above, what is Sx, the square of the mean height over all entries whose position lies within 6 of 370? 7656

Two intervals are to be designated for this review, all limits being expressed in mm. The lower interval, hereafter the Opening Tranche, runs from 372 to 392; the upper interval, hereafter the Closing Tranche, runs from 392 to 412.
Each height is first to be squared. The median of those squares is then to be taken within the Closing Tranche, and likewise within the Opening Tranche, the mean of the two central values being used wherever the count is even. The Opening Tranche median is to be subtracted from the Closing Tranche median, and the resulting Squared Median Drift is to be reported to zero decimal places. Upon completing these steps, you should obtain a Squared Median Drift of -990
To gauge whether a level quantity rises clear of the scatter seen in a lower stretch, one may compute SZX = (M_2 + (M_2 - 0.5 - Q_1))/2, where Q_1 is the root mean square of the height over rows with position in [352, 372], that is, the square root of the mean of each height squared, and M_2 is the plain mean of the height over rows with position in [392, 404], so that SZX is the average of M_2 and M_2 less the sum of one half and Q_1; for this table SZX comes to 12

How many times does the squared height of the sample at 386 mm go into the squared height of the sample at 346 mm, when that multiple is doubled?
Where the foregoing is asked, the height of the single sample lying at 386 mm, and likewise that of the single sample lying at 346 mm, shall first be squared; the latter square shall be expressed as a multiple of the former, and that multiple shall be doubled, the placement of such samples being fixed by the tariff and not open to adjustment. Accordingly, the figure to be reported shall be 3.6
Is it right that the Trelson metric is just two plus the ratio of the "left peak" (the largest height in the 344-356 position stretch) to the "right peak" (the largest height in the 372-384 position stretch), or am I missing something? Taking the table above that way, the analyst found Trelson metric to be 2.9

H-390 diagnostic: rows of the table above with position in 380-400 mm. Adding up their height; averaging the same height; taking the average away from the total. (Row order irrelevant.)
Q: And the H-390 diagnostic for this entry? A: 219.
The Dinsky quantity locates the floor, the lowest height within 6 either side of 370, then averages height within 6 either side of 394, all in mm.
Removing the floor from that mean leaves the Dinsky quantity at -35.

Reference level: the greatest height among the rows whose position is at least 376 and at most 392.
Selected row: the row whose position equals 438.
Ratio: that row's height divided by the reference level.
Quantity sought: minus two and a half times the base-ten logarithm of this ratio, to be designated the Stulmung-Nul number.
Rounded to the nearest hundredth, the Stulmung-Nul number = -0.22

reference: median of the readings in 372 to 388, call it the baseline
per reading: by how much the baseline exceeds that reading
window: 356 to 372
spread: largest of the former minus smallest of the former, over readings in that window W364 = 12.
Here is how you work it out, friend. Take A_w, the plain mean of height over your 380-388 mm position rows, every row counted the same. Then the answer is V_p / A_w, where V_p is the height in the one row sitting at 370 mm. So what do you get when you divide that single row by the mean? 1.44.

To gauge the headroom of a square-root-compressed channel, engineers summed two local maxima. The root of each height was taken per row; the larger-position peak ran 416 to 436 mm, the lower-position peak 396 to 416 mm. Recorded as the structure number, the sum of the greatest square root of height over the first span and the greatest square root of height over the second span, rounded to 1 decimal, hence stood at 18.6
